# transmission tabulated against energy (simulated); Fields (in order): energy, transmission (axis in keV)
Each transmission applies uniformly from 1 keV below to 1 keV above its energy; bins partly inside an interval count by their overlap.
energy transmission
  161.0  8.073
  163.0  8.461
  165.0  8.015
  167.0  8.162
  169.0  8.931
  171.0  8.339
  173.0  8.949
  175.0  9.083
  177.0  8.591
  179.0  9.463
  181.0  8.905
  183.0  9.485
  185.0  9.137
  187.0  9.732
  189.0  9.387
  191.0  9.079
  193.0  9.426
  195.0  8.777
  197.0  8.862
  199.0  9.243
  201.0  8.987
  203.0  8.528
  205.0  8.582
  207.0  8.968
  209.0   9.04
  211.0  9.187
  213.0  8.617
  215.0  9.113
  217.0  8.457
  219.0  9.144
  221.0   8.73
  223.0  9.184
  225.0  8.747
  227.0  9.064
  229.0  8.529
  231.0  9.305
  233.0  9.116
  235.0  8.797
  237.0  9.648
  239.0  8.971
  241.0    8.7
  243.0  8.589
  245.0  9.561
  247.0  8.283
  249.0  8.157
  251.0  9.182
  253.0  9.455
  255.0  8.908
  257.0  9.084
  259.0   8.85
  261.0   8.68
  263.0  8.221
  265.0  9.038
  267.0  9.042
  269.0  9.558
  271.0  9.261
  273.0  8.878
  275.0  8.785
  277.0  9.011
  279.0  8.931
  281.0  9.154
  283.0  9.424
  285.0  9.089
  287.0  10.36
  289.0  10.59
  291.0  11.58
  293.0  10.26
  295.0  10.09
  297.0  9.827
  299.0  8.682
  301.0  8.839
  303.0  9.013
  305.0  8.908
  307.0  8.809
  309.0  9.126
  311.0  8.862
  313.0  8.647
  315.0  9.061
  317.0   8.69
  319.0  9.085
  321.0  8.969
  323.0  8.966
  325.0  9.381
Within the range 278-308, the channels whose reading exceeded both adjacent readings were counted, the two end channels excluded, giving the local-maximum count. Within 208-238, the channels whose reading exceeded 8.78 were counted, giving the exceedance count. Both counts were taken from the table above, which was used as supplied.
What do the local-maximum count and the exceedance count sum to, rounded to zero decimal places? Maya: 13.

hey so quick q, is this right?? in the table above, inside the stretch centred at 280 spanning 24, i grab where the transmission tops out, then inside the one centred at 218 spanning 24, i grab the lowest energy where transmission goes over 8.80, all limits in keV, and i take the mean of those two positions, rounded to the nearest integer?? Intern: 249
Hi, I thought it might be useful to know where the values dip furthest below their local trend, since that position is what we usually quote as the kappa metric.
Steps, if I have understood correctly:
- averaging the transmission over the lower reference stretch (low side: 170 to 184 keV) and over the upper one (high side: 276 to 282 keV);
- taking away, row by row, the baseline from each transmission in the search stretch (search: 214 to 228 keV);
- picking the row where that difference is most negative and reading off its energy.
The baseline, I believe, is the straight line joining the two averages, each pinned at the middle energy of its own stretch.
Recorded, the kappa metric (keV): 217.0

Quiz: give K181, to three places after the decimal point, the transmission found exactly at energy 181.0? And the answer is 8.905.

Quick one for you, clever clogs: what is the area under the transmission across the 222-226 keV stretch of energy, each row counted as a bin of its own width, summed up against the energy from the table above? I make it 35.9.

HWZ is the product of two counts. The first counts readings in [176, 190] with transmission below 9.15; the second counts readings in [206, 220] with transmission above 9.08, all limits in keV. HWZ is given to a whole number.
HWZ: 9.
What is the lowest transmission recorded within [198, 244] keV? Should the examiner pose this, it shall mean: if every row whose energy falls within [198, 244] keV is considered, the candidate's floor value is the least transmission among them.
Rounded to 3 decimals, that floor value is 8.457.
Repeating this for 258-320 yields 8.221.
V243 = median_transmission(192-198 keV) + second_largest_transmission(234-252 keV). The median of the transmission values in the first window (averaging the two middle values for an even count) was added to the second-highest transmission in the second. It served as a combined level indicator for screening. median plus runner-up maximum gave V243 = 18.4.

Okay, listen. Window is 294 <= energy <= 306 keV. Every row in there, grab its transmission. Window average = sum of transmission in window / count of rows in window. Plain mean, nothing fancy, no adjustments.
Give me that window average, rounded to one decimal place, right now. 9.2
